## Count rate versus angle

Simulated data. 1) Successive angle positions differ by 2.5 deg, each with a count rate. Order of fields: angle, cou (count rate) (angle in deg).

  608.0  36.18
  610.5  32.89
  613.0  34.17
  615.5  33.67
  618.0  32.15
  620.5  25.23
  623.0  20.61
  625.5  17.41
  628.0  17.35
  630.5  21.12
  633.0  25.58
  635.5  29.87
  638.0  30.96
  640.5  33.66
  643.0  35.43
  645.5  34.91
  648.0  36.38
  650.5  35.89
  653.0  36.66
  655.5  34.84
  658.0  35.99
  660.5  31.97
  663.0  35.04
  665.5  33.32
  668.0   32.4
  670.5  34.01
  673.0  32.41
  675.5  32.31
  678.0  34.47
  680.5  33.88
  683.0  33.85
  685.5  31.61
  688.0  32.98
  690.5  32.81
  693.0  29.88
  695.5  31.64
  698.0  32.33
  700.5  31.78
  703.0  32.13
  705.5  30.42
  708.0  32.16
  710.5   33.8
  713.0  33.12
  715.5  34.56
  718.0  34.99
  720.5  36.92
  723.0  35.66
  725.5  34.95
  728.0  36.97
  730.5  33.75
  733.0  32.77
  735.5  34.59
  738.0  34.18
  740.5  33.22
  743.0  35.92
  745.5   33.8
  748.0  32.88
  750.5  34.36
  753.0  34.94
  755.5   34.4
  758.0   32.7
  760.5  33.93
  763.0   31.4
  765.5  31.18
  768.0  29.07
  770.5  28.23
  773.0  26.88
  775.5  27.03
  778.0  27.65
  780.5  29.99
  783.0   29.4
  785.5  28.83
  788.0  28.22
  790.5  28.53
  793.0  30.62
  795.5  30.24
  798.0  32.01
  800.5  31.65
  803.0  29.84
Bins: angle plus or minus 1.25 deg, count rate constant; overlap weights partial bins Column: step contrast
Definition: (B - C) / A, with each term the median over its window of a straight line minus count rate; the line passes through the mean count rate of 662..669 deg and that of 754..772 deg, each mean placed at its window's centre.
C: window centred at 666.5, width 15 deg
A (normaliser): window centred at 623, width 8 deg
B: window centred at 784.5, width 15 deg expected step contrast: 0.1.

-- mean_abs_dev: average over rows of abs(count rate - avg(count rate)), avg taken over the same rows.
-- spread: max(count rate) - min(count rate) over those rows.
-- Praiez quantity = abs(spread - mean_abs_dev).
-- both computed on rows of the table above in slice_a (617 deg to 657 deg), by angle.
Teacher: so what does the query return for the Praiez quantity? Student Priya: 13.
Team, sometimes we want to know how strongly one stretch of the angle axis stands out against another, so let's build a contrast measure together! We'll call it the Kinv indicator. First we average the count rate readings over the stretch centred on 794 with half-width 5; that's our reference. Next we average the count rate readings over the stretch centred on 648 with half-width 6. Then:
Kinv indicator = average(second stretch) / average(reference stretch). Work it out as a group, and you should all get 1.18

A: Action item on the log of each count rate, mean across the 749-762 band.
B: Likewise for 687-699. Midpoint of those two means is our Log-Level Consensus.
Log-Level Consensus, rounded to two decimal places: 1.52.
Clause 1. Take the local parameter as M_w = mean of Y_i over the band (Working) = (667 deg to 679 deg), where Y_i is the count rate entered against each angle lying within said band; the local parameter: 33.1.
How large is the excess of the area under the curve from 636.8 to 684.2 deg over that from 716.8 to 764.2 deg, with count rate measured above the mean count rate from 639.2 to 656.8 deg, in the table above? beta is -10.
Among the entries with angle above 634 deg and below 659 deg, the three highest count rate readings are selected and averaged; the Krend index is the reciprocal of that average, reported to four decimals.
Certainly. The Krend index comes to 0.0275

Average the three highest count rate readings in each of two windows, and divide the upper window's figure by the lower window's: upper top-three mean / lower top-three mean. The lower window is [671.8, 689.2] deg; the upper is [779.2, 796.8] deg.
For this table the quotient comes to 0.89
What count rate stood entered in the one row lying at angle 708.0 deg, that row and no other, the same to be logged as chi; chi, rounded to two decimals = 32.16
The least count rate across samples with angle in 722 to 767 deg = 31.18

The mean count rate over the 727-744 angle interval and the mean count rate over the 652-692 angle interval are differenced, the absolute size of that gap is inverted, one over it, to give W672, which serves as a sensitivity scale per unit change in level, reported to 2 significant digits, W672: 1.2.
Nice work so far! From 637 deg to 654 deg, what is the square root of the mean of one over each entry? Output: 0.170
